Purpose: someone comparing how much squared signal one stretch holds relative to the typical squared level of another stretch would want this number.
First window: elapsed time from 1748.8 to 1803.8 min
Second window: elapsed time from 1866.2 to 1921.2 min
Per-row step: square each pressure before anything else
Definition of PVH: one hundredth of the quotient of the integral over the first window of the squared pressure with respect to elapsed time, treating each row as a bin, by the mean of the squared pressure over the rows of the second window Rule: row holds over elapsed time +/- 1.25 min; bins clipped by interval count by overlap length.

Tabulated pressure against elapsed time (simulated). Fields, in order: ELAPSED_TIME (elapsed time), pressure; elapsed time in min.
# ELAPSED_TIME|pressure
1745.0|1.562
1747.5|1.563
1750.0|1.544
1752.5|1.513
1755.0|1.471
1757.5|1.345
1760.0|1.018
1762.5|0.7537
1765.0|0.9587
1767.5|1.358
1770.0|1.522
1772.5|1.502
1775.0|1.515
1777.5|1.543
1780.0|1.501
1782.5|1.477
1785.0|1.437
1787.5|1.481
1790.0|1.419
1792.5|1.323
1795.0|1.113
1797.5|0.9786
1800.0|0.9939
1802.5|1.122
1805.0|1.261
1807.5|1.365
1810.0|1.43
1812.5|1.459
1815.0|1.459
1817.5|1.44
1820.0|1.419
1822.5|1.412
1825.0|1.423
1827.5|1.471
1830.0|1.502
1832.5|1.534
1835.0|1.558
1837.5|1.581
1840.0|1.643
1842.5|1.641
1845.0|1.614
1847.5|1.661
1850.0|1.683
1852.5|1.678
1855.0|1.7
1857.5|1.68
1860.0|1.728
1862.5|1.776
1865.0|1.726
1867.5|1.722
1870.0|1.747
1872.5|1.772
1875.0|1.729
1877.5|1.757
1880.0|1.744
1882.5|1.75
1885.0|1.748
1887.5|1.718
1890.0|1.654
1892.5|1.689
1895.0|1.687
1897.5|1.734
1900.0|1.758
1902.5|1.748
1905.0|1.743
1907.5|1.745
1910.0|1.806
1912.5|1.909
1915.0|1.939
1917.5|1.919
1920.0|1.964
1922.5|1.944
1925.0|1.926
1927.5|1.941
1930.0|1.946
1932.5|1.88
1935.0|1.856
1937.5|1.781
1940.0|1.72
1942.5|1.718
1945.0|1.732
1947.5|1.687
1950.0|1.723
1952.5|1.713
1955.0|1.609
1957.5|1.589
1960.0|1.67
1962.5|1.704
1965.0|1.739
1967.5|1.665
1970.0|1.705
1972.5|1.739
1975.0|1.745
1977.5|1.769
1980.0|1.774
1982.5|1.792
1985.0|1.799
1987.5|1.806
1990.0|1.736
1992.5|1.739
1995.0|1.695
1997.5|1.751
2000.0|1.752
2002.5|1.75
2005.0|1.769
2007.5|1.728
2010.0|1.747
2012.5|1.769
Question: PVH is 0.31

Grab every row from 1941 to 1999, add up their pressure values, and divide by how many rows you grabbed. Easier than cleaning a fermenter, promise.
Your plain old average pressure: 1.72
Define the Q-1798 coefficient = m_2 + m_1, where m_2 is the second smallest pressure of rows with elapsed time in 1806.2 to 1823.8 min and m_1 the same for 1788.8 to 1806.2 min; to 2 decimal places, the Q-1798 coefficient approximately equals 2.41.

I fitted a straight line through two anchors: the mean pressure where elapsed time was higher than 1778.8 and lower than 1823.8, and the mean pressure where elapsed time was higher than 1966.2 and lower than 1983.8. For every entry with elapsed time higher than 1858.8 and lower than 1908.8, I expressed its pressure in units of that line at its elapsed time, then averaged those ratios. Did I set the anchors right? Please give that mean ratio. 1.13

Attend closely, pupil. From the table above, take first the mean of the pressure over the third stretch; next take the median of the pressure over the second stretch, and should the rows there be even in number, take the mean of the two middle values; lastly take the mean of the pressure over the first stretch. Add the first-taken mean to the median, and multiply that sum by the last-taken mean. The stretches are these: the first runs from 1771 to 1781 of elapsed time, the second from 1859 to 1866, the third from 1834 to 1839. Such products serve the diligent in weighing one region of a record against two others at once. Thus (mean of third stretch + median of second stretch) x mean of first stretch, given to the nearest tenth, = 5.0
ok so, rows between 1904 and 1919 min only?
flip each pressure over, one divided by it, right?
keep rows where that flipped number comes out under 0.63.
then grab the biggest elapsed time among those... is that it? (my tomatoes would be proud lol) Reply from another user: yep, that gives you 1917.5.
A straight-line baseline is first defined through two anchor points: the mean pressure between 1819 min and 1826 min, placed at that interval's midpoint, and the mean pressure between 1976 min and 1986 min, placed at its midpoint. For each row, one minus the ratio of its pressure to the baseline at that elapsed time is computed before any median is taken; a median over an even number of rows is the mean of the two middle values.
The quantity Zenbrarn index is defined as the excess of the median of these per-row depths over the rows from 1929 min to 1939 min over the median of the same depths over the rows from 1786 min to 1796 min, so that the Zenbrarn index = -0.1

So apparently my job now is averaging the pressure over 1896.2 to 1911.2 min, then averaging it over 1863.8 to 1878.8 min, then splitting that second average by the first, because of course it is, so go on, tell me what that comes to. 0.99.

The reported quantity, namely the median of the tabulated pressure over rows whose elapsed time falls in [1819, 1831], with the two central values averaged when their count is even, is 1.423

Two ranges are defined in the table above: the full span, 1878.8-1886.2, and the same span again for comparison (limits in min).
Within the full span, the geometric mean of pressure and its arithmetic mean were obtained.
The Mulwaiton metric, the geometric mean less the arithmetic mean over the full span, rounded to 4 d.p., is 0.0000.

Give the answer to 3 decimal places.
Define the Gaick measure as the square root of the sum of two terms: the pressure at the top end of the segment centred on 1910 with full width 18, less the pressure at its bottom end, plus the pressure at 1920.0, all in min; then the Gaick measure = 1.461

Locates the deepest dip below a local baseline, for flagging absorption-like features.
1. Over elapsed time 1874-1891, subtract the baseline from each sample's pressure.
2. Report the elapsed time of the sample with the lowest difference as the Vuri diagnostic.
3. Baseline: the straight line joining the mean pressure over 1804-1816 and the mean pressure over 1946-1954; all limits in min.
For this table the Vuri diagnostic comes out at 1890.0 min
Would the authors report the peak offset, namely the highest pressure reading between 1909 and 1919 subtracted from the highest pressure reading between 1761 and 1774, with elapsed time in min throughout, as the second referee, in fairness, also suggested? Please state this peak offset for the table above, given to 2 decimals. -0.42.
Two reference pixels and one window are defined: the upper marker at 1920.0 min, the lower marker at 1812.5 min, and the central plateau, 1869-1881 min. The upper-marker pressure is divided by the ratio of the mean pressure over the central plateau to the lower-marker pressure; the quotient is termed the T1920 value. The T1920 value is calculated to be 1.64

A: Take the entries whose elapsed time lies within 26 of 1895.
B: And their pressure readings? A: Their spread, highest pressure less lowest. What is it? 0.31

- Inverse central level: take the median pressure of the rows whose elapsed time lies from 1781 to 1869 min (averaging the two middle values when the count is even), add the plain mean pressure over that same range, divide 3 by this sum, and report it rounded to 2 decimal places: 1.01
